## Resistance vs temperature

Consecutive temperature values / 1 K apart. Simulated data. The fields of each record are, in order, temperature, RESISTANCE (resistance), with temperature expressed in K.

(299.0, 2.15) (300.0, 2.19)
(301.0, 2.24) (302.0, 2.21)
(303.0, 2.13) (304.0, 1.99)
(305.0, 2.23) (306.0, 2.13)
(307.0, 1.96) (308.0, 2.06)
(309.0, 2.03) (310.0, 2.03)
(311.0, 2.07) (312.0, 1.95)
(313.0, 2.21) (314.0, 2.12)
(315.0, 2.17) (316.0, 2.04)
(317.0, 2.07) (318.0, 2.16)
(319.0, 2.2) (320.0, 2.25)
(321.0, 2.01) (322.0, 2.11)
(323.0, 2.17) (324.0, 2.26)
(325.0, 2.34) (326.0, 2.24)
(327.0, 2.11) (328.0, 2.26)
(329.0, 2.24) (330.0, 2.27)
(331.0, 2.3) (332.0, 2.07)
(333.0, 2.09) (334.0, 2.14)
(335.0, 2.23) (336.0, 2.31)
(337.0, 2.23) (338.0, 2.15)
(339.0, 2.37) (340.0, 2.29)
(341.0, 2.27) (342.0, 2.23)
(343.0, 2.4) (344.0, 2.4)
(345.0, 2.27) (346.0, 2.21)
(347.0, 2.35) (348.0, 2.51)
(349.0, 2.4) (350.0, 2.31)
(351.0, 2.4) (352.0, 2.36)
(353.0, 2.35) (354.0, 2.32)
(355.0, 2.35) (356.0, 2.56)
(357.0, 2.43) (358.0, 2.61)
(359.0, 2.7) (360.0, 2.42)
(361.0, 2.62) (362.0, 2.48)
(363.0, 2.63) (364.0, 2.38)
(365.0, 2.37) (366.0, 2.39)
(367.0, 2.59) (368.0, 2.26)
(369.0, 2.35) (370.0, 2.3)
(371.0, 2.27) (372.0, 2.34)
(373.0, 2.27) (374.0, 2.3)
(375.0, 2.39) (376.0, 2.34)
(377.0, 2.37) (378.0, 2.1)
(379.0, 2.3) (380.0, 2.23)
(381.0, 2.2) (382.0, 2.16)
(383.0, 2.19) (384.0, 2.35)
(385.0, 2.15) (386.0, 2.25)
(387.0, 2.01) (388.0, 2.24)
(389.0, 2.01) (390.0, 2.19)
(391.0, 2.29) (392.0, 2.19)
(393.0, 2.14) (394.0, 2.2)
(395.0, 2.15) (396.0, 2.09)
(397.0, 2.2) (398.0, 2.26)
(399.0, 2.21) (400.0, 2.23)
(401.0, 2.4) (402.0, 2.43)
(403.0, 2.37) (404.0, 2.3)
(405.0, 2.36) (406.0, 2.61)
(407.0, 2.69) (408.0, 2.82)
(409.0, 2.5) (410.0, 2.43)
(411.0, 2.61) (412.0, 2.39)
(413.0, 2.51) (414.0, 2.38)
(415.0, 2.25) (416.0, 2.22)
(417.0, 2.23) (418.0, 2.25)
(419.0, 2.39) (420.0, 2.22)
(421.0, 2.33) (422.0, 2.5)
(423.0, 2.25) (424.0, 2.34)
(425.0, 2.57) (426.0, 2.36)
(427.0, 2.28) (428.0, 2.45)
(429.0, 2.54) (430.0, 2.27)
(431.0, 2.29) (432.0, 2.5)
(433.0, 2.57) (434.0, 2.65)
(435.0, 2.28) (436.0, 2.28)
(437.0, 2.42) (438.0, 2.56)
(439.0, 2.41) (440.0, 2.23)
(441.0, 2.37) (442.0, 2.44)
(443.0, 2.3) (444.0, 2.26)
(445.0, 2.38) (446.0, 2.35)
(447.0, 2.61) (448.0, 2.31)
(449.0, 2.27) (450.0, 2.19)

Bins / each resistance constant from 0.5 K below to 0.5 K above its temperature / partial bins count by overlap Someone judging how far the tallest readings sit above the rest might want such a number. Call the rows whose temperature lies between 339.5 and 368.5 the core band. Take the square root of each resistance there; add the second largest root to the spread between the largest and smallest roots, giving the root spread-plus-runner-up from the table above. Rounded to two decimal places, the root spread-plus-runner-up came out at 1.78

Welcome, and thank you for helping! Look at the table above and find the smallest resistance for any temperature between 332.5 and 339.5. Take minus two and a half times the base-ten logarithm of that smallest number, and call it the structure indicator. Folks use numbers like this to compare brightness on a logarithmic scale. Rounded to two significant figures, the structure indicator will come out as -0.80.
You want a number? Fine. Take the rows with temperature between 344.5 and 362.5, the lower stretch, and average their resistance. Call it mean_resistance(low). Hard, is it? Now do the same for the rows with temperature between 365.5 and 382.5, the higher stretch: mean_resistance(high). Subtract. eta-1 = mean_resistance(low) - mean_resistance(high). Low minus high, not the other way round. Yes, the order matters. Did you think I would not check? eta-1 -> 0.1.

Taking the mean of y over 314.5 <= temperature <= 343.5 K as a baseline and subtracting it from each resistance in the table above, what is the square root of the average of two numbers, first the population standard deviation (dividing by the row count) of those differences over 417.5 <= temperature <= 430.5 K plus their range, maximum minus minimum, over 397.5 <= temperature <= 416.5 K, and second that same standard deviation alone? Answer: 0.65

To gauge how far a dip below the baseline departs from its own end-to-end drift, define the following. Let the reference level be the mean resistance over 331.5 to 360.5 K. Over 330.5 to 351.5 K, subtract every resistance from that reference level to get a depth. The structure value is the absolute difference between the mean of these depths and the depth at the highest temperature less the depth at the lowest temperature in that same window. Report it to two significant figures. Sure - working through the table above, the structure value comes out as 0.15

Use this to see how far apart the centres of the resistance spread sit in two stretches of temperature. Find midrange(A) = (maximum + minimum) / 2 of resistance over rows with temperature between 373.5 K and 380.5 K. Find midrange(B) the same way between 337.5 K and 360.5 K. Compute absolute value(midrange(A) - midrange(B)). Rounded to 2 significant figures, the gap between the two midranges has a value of 0.18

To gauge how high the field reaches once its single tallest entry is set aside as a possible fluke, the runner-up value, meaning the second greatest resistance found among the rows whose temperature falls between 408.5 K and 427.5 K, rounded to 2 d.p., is 2.57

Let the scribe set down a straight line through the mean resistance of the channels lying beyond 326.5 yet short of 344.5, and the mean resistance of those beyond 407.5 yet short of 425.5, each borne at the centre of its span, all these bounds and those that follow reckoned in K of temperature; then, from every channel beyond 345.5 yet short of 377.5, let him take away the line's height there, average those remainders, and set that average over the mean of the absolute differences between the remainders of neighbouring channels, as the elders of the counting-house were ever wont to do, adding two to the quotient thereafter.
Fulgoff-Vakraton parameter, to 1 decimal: 3.0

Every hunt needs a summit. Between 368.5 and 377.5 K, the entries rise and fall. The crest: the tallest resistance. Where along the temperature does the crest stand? 375.0 K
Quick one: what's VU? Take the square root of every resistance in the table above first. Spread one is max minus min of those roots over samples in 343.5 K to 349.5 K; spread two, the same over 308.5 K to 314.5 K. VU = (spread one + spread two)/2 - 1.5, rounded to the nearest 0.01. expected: -1.41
